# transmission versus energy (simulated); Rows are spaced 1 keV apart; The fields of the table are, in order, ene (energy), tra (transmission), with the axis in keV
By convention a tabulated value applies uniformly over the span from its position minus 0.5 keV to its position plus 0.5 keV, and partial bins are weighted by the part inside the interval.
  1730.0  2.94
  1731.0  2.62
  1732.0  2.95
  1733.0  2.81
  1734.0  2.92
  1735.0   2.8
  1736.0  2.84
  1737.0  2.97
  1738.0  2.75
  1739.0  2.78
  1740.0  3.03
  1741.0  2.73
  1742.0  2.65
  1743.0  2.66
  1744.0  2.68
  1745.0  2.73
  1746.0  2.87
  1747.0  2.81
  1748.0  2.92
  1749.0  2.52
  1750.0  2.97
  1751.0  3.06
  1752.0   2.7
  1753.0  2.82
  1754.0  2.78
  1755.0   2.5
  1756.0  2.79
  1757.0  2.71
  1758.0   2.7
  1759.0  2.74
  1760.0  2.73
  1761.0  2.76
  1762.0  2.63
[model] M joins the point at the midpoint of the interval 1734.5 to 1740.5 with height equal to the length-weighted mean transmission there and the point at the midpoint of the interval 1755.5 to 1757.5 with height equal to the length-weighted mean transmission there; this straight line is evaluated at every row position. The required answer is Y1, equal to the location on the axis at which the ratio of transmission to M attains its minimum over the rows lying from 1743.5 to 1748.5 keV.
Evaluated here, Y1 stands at 1744.0 keV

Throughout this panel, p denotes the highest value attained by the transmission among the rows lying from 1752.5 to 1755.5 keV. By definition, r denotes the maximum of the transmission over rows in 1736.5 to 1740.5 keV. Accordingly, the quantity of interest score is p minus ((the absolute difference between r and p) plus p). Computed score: -0.21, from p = 2.82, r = 3.03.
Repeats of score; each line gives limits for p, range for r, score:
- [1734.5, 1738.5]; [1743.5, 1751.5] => -0.09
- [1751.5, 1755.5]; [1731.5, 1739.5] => -0.15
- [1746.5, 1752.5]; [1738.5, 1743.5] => -0.03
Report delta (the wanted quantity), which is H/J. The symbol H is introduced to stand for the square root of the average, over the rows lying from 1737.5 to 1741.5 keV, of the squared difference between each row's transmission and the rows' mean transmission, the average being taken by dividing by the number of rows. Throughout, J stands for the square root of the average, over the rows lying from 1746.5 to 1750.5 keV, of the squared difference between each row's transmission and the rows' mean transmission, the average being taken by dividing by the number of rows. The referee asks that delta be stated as 0.69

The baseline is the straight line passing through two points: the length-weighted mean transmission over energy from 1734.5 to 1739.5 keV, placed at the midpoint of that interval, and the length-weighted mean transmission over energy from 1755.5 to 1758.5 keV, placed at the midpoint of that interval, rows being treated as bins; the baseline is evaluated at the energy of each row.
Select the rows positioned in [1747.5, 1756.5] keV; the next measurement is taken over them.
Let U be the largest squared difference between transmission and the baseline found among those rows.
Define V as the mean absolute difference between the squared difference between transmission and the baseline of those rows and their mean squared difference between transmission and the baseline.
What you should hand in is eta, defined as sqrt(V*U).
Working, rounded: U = 0.089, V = 0.028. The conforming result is 0.050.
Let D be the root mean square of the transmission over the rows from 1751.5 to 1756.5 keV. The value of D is 2.72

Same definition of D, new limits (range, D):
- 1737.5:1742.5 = 2.79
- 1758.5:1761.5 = 2.74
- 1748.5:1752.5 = 2.82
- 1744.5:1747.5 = 2.80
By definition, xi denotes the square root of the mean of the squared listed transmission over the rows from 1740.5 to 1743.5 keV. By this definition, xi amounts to 2.68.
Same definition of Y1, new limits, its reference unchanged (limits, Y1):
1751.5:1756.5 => 1755.0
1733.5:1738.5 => 1738.0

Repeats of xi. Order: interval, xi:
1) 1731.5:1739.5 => 2.85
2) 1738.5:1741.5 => 2.85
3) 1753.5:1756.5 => 2.69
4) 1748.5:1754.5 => 2.81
